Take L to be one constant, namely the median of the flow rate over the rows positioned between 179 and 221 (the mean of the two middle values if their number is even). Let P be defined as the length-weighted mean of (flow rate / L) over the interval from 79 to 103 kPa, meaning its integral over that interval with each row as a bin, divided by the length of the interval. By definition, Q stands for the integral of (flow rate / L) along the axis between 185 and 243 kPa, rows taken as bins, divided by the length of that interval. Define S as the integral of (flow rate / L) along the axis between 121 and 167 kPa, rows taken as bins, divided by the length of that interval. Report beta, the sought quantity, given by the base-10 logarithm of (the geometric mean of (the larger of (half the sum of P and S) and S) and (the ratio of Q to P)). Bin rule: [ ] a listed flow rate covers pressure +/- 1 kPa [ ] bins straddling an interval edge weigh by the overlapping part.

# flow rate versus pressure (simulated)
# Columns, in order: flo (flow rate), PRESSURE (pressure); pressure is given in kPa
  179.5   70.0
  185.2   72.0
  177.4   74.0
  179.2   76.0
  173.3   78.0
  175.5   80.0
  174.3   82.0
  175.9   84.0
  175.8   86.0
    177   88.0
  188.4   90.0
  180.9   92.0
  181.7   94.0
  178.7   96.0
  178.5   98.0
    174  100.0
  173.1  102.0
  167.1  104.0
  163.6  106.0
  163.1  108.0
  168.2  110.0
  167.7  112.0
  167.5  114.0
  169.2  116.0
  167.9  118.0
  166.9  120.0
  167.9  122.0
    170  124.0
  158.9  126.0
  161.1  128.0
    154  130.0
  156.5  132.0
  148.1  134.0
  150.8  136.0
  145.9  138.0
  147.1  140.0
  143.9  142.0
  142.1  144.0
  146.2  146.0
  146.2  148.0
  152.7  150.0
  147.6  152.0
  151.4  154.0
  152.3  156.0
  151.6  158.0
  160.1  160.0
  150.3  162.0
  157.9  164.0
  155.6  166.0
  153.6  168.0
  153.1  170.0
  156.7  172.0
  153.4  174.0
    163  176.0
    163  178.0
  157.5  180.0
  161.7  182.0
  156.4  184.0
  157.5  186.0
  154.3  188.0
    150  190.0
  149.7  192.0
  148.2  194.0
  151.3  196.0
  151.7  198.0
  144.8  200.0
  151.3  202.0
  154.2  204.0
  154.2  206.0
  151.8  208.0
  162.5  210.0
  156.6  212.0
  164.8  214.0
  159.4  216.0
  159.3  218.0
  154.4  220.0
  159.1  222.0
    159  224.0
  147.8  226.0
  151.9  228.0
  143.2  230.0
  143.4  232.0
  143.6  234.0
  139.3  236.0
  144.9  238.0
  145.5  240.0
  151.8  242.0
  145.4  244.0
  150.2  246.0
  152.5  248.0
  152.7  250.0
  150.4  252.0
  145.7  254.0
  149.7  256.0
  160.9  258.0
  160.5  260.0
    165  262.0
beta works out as -0.02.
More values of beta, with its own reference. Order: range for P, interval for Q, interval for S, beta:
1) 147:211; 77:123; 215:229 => 0.03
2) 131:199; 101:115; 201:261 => 0.02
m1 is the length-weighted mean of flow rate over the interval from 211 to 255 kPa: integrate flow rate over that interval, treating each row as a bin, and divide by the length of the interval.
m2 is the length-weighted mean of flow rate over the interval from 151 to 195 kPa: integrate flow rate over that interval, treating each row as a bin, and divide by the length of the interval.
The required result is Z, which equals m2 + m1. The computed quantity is 306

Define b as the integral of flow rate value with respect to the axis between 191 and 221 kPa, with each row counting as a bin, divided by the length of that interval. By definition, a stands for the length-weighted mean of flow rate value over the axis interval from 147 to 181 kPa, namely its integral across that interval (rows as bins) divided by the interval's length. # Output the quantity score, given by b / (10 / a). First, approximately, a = 154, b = 154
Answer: 2383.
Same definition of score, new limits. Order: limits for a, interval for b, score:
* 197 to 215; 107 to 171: 2414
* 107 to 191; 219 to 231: 2386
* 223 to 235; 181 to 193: 2295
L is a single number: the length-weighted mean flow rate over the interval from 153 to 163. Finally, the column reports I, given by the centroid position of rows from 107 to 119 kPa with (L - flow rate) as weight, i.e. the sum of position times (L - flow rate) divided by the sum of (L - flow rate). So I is 113.3 kPa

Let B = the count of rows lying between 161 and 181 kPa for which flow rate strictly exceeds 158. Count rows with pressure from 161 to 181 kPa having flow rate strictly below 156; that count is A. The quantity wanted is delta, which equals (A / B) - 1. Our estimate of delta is 1.5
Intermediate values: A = 5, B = 2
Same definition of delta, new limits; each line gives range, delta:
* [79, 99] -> -1.0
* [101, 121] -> -1.0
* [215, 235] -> 0.5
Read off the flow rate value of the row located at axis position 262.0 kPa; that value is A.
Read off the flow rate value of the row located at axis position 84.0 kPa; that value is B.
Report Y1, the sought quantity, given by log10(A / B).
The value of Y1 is -0.03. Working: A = 165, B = 175.9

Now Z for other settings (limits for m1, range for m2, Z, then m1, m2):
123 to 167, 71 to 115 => 327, 152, 175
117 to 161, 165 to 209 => 308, 154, 154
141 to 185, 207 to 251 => 305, 153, 152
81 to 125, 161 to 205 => 327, 173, 154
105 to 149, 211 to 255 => 309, 158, 151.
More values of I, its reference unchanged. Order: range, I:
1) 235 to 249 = 239.6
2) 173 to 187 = 179.9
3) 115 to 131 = 121.2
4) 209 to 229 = 214.6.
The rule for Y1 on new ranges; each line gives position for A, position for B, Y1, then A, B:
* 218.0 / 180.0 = 0.00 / 159.3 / 157.5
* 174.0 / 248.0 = 0.00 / 153.4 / 152.5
